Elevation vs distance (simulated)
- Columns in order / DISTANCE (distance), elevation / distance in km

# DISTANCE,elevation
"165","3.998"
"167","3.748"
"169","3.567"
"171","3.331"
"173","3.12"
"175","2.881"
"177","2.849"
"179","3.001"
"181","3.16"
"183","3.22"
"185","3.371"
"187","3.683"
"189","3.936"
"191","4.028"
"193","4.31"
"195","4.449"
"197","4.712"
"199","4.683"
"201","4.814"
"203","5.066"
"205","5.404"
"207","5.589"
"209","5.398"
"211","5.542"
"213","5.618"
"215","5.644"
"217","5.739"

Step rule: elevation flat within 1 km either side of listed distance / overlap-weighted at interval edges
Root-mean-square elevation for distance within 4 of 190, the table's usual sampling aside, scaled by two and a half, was 10.0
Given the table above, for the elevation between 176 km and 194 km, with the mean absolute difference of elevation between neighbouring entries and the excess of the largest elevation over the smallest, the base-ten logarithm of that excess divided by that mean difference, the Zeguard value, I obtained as 0.90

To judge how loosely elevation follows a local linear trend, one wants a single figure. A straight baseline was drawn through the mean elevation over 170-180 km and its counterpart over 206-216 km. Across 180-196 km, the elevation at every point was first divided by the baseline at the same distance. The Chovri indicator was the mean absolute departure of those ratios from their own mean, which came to 0.037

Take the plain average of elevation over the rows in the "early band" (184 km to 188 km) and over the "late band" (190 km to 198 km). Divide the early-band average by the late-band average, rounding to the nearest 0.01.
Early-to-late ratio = 0.81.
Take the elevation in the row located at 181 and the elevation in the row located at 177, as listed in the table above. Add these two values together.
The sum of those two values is 6.0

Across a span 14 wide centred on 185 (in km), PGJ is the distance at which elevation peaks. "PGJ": 191 km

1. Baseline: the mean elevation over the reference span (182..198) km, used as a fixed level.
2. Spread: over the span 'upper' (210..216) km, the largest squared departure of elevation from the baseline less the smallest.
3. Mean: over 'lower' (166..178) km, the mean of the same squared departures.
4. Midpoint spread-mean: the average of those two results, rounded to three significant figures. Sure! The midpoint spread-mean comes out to 0.477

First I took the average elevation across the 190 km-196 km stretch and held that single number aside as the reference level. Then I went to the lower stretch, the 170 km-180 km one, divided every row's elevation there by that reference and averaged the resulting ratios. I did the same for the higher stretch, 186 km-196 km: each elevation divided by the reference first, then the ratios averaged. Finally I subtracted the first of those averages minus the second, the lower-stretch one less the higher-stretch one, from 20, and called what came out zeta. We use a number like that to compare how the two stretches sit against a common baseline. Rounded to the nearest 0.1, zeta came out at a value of 20.2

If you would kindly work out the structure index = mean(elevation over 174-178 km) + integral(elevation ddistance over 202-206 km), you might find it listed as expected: 23.8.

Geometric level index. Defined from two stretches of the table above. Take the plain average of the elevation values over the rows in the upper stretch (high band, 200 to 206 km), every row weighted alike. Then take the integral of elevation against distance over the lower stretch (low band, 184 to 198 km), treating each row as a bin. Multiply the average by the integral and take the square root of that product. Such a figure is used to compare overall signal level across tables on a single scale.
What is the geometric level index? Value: 17.0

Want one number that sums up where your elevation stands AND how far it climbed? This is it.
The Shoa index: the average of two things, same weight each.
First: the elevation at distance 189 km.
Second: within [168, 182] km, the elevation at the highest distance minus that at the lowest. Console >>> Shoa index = 1.8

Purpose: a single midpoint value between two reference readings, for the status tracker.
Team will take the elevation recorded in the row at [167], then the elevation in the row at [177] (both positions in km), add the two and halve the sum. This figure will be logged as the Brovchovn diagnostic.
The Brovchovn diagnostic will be 3.3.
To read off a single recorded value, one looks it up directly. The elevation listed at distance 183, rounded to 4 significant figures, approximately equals 3.220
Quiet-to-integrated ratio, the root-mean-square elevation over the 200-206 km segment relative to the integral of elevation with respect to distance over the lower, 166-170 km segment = 0.35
